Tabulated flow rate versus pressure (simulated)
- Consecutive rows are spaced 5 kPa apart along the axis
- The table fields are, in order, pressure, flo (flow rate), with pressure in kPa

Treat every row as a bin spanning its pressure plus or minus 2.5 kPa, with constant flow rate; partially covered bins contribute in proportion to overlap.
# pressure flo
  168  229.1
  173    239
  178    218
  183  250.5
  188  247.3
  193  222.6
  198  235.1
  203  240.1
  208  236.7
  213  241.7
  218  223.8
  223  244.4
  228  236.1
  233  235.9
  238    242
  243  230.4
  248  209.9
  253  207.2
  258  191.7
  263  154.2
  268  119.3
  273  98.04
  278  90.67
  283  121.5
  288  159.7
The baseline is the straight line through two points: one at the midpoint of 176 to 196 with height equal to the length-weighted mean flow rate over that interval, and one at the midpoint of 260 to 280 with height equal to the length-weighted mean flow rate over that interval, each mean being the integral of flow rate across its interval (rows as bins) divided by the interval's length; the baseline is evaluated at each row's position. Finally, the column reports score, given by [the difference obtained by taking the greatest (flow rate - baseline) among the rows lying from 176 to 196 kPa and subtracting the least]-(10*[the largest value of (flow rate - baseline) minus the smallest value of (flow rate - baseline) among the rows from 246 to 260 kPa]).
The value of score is -42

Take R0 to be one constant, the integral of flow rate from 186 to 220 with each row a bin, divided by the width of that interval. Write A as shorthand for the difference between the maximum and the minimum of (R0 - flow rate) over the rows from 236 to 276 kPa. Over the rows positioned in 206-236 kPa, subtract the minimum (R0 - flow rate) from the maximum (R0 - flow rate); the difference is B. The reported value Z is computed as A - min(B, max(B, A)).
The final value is 123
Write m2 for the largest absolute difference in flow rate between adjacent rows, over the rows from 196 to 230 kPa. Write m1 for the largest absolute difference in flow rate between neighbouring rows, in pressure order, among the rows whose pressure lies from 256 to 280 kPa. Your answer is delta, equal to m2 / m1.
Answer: 0.5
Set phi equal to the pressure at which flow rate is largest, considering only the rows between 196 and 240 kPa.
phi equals 223 kPa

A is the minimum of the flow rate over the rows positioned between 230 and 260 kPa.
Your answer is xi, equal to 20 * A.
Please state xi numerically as 3834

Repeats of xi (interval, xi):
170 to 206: 4360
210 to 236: 4476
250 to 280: 1813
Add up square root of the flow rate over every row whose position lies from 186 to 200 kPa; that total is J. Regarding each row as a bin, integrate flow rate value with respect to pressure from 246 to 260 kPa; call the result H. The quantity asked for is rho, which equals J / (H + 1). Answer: 0.0162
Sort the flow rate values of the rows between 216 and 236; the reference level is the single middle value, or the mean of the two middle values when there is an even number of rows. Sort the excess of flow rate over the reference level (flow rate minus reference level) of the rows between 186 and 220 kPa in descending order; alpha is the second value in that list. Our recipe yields 6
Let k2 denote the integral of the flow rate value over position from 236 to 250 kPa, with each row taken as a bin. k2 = 3186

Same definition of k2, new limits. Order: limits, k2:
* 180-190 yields 2474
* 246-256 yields 2076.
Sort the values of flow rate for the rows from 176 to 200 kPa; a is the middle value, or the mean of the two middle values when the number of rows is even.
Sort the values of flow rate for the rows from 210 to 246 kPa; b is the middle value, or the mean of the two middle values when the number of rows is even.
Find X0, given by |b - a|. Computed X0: 1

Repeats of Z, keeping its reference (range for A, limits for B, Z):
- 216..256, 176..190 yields 5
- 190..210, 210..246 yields -3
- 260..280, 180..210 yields 36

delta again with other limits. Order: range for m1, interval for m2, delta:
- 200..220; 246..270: 2.1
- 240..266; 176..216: 0.9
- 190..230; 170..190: 1.6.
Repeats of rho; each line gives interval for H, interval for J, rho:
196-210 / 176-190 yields 0.0139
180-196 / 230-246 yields 0.0120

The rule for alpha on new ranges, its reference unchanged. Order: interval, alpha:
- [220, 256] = 6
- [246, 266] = -29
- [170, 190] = 11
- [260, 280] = -117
